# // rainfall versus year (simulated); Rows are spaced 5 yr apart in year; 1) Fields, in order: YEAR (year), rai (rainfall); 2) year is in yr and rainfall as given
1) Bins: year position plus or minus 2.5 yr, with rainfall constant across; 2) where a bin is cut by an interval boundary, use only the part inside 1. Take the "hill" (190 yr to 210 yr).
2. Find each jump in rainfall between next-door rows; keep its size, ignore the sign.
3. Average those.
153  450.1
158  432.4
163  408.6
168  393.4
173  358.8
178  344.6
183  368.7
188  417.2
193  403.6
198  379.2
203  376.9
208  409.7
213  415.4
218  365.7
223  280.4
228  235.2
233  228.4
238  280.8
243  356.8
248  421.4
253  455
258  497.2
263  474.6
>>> 20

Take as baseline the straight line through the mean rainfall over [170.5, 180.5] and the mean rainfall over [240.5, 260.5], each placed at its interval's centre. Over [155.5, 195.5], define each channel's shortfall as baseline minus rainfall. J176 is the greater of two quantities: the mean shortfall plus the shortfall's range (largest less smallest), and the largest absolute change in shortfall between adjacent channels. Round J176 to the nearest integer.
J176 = 70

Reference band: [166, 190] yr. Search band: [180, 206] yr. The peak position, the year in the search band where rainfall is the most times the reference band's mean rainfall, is 188 yr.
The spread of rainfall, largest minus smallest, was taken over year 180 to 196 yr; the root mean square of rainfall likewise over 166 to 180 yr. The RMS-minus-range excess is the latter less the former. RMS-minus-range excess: 318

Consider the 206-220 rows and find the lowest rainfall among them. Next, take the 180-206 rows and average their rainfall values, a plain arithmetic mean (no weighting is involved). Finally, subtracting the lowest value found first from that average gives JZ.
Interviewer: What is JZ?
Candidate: 23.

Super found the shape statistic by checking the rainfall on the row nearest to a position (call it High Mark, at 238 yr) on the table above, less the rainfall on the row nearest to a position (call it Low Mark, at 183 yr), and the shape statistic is -88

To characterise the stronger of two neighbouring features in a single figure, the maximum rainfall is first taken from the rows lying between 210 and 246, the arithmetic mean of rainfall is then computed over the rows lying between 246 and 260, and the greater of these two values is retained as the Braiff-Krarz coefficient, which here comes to 458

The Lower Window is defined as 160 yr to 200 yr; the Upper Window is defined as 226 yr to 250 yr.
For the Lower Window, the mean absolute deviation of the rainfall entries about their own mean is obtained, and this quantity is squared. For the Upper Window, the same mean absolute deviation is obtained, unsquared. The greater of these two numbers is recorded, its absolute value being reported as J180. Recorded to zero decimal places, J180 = 460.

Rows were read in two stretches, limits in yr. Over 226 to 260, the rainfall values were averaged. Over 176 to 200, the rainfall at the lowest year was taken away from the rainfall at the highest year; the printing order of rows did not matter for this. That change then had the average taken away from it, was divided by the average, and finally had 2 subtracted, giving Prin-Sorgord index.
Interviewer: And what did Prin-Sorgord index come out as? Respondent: -2.90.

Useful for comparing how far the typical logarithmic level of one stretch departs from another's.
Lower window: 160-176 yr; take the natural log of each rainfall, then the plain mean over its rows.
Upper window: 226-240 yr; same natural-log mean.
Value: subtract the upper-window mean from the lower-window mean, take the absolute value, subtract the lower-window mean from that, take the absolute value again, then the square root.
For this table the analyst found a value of 2.35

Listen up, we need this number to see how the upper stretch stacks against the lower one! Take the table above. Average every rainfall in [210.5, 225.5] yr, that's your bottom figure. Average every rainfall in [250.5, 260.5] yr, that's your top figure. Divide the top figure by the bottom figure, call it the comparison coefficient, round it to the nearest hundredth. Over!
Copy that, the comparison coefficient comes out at 1.35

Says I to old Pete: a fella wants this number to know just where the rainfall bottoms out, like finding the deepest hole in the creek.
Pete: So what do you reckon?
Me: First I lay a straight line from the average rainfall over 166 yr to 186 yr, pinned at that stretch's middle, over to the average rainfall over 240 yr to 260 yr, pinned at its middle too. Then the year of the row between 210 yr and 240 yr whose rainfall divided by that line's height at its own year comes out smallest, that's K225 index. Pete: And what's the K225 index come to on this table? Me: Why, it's 233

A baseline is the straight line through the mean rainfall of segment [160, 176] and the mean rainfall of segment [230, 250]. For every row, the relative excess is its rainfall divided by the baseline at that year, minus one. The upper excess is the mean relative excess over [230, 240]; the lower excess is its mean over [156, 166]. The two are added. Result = -0.15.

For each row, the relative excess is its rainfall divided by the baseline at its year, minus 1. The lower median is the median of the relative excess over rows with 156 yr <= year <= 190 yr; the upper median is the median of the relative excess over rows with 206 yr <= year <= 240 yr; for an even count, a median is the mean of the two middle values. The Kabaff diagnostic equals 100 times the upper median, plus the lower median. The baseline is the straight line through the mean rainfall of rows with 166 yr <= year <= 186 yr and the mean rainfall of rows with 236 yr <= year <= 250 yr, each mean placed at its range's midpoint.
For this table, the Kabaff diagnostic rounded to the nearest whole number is -21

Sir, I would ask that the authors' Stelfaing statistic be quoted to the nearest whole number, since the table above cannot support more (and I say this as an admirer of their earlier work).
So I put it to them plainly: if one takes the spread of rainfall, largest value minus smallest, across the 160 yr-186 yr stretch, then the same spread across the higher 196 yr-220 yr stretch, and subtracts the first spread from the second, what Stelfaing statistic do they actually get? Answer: -14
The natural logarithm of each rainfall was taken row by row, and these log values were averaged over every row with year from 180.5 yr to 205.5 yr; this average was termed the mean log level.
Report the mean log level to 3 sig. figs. 5.96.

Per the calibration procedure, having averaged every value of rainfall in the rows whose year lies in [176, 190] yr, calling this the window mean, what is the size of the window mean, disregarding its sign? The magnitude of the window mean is 377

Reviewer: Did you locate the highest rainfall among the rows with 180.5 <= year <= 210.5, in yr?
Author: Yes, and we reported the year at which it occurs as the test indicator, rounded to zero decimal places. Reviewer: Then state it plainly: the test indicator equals 188 yr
